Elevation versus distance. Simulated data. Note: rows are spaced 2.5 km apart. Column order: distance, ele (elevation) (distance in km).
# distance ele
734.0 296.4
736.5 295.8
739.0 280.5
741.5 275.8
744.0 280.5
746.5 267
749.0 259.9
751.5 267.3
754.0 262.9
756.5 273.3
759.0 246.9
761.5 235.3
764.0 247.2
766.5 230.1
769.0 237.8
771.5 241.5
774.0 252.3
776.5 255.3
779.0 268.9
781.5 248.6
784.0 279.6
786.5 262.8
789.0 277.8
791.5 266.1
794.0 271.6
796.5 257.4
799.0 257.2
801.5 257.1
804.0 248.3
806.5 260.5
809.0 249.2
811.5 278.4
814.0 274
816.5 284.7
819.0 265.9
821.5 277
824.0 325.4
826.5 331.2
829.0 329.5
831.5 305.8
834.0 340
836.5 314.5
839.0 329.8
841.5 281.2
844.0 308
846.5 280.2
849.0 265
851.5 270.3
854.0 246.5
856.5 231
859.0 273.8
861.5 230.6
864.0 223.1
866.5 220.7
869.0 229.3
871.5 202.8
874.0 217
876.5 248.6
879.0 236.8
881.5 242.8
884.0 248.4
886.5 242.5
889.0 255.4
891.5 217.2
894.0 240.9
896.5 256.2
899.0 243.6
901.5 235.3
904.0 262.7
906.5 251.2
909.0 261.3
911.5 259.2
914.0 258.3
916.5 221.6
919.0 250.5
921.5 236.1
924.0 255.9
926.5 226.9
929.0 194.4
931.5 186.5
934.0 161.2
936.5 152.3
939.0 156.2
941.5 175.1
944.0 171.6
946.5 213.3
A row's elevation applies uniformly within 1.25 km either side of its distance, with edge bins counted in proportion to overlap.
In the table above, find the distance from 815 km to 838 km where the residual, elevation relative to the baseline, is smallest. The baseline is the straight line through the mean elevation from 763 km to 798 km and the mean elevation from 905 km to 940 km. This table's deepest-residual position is 819.0 km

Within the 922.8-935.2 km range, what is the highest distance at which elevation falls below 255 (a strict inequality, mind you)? 934.0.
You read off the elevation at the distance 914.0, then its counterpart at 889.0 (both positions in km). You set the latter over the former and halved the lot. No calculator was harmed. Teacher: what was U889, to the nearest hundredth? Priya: 0.49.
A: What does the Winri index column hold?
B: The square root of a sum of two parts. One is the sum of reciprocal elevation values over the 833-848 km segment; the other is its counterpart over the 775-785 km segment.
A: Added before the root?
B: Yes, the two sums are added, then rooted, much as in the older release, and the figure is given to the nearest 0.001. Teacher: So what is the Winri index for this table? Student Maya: 0.186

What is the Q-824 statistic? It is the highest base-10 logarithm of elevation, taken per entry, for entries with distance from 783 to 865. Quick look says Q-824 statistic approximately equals 2.53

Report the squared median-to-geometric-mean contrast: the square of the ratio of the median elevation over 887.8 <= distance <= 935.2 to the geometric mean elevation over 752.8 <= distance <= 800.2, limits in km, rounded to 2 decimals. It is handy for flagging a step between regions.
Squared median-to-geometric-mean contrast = 0.91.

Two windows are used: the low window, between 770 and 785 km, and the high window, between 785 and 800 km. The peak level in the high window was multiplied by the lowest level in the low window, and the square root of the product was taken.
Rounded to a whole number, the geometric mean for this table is 259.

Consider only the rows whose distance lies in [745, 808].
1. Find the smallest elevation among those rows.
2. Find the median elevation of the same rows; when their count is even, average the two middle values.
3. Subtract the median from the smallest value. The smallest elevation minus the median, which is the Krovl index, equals -27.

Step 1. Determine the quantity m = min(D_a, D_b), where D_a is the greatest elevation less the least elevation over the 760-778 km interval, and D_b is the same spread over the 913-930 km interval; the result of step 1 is 25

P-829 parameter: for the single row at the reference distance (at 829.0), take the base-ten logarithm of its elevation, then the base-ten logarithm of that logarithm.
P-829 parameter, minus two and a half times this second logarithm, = -1.00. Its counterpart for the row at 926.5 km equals -0.93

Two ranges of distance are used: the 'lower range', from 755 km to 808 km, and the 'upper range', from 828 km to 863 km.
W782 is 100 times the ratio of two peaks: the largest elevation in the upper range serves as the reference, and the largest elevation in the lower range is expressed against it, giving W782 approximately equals 82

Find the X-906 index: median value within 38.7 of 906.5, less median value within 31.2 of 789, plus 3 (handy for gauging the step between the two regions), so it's -17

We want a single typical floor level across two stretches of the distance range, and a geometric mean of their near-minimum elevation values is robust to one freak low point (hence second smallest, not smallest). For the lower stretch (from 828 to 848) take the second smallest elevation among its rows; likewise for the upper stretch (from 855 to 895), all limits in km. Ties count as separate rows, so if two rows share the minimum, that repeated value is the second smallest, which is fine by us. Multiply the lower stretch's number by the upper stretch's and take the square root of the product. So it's 247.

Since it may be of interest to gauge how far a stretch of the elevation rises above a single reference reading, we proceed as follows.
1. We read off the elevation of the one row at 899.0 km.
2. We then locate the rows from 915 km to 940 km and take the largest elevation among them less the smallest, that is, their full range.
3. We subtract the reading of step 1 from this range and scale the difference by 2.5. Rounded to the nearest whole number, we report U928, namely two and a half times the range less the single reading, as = -350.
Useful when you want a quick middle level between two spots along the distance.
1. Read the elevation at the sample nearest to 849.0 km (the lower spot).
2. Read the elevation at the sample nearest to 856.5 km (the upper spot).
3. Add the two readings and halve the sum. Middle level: 248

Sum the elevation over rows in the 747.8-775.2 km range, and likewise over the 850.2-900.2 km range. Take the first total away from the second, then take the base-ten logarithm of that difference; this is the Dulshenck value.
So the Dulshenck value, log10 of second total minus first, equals 3.3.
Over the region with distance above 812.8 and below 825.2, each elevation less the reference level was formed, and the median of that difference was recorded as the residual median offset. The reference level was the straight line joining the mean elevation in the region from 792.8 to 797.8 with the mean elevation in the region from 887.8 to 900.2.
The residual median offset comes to 18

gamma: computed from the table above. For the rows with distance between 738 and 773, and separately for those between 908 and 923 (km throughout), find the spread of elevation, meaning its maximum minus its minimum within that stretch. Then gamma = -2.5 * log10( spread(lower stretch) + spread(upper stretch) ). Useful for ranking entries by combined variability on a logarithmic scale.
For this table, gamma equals -4.89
